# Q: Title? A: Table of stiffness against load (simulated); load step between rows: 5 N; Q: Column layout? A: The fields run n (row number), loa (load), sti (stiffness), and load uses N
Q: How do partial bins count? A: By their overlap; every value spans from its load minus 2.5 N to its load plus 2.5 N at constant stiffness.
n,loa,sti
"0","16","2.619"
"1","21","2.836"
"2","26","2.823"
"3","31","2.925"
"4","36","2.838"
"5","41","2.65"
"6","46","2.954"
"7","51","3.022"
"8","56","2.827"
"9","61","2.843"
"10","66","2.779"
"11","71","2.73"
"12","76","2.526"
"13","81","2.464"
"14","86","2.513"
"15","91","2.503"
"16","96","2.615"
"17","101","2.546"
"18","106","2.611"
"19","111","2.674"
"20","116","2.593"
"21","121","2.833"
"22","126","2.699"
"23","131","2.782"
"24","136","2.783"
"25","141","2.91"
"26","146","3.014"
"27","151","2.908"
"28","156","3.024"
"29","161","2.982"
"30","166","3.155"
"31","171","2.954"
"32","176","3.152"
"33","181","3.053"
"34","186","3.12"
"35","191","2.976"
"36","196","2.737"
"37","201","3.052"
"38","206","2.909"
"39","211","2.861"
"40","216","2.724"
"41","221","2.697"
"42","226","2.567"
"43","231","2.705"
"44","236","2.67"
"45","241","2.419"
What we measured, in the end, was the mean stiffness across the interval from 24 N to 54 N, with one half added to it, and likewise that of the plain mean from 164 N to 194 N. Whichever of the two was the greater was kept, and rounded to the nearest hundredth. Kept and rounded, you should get 3.37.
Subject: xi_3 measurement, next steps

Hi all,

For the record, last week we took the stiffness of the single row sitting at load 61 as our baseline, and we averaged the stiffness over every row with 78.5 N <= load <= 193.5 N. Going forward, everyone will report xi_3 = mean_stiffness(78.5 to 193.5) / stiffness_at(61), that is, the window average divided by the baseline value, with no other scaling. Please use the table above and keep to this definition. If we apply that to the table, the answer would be 0.99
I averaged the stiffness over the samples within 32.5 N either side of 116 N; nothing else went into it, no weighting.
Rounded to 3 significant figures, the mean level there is 2.70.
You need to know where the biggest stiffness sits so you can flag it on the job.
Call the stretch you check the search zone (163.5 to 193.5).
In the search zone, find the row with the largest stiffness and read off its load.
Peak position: 166 N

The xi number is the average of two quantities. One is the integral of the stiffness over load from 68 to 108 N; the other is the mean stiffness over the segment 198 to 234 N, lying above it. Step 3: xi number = 53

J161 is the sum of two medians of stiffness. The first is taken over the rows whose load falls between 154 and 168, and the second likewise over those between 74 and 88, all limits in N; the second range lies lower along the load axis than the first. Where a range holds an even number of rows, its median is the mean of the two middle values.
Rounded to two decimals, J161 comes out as 5.54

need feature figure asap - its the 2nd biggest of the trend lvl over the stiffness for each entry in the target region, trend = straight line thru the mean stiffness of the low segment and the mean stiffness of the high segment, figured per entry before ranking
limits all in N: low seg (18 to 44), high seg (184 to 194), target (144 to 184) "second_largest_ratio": 1.02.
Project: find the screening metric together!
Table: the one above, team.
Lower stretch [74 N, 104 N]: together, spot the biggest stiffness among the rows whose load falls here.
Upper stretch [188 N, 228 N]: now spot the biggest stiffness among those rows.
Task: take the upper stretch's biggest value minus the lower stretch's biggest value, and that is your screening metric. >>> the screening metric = 0.44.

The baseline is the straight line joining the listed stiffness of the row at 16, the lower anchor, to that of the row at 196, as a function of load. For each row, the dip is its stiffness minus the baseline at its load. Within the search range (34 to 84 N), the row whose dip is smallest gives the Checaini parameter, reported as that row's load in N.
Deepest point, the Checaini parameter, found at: 81 N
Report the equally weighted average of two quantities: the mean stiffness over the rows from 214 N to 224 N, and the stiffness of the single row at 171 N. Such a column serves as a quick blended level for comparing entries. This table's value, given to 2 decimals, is 2.83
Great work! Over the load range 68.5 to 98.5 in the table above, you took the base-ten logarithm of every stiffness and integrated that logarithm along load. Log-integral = 12.2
